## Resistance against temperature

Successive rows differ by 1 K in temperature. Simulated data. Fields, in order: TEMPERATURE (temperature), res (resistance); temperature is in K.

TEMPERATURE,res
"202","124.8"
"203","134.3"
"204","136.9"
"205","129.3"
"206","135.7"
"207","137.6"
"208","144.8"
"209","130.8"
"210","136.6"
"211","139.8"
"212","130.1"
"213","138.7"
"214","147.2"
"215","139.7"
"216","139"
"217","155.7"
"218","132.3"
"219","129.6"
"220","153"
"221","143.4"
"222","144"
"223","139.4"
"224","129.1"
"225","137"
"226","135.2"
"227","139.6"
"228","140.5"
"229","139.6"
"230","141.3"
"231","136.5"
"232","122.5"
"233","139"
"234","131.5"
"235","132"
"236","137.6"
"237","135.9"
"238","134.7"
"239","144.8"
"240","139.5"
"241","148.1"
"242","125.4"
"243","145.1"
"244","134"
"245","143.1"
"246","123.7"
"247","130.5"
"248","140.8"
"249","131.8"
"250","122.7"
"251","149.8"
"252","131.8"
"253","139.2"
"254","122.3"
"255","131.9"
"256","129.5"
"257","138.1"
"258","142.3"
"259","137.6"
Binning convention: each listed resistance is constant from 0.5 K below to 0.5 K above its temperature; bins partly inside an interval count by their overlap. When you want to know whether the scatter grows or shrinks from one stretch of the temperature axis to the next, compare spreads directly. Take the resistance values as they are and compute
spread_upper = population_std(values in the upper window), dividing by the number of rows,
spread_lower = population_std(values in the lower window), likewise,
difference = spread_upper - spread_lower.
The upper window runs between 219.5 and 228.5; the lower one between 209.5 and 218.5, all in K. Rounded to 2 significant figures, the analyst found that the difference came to -1.0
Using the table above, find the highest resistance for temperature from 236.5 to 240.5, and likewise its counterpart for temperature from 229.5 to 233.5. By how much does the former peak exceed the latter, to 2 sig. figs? 3.5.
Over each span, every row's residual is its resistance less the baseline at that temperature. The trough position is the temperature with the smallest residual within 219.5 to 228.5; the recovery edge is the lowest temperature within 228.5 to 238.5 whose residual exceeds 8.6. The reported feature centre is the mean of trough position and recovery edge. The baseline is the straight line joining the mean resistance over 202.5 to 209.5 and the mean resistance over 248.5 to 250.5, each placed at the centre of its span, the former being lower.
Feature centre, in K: 227.0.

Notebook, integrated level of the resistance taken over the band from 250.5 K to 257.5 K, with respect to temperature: 943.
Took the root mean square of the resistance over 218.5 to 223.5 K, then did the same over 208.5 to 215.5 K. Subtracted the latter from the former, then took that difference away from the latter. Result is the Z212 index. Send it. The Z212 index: 133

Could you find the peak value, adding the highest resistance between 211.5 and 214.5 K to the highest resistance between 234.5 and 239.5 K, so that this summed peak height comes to 292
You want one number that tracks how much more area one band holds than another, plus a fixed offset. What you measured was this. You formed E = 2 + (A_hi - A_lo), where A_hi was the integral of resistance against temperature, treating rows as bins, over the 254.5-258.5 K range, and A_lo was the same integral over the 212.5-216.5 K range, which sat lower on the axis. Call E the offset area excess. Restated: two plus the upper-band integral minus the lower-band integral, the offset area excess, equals -21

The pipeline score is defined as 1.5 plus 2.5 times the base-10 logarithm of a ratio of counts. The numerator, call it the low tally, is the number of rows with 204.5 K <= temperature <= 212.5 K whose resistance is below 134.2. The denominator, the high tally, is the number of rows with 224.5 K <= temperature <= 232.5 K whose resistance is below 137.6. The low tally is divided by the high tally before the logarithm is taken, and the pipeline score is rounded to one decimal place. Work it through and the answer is 1.2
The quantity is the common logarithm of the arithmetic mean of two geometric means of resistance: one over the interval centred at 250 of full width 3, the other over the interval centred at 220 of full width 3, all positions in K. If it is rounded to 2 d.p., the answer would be 2.14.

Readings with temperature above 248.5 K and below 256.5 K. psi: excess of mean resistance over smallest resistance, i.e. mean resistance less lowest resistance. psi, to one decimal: 10.1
